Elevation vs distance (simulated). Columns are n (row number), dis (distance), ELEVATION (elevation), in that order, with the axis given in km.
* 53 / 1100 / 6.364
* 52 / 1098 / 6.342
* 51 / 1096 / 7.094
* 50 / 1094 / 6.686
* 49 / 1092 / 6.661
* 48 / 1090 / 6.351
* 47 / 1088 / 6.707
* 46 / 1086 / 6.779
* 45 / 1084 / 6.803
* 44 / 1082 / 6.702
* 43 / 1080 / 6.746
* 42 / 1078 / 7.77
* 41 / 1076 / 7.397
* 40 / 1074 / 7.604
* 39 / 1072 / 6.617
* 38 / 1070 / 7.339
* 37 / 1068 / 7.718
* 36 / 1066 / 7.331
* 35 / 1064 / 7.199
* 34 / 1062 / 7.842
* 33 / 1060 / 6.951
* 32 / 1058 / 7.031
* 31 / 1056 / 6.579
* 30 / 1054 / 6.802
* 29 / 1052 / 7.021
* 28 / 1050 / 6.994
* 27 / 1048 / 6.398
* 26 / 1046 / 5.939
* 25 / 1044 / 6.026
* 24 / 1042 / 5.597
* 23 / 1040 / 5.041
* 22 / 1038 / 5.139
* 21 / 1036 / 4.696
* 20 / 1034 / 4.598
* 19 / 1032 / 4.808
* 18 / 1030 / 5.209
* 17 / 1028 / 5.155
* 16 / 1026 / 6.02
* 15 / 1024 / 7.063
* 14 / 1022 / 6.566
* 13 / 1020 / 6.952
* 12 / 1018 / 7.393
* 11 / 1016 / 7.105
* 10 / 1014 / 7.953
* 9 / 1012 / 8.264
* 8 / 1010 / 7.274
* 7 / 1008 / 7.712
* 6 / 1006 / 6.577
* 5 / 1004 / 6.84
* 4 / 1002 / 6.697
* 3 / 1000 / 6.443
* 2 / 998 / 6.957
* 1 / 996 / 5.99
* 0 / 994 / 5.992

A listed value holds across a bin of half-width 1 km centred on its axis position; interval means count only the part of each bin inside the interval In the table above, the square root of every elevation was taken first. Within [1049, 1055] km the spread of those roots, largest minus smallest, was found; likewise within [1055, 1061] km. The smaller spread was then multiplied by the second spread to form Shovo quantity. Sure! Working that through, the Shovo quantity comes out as 0.0036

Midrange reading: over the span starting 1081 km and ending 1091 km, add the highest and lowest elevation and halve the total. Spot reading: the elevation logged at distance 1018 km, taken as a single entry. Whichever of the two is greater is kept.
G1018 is 7.4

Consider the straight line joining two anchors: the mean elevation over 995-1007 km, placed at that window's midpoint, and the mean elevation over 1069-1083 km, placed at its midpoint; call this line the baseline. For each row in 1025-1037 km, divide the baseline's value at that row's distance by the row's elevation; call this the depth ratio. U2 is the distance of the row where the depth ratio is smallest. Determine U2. 1026 km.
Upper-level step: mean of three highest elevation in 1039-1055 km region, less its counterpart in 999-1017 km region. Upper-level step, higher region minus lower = -1.0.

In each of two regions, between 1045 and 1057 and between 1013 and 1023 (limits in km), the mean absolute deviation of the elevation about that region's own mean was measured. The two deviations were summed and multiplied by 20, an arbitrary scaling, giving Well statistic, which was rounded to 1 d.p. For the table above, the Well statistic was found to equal 14.0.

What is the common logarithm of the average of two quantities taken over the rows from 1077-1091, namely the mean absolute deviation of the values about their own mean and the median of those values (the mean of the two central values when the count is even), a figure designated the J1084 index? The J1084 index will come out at 0.54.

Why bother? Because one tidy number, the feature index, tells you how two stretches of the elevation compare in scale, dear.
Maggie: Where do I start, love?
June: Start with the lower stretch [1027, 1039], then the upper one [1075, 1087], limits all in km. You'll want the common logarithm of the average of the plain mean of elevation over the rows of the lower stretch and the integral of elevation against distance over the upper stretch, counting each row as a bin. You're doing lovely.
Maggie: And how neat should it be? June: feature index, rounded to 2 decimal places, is 1.65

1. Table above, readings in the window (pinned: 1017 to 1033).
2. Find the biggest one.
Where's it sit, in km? 1018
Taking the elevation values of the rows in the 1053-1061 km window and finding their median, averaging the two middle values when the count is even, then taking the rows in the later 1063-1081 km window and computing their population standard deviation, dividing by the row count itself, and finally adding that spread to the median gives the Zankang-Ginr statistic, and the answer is 7.25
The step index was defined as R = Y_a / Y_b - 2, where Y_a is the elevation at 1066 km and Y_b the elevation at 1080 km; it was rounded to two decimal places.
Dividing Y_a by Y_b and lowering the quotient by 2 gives -0.91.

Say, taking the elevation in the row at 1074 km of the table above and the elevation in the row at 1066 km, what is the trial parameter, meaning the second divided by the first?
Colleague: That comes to 0.96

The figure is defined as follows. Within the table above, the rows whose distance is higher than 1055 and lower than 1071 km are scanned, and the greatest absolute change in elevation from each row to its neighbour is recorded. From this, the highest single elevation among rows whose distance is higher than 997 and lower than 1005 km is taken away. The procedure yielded -6.1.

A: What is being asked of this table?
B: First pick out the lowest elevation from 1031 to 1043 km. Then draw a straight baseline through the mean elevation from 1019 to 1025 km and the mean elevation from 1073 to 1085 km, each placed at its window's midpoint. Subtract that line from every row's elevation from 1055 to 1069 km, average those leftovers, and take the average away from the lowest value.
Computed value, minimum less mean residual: 4.4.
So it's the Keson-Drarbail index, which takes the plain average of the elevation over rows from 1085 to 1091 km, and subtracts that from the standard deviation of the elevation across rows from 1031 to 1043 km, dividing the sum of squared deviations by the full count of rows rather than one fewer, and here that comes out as -6.3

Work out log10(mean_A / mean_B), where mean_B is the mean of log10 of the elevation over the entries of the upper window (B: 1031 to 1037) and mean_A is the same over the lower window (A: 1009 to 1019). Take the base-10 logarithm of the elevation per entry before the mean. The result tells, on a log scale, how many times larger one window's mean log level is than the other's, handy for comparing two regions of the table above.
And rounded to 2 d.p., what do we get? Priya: 0.12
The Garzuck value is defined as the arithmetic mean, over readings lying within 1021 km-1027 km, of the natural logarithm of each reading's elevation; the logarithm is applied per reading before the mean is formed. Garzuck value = 1.877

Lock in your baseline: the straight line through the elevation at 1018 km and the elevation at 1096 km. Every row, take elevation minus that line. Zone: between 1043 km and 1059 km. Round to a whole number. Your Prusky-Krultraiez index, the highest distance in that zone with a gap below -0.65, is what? 1056 km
